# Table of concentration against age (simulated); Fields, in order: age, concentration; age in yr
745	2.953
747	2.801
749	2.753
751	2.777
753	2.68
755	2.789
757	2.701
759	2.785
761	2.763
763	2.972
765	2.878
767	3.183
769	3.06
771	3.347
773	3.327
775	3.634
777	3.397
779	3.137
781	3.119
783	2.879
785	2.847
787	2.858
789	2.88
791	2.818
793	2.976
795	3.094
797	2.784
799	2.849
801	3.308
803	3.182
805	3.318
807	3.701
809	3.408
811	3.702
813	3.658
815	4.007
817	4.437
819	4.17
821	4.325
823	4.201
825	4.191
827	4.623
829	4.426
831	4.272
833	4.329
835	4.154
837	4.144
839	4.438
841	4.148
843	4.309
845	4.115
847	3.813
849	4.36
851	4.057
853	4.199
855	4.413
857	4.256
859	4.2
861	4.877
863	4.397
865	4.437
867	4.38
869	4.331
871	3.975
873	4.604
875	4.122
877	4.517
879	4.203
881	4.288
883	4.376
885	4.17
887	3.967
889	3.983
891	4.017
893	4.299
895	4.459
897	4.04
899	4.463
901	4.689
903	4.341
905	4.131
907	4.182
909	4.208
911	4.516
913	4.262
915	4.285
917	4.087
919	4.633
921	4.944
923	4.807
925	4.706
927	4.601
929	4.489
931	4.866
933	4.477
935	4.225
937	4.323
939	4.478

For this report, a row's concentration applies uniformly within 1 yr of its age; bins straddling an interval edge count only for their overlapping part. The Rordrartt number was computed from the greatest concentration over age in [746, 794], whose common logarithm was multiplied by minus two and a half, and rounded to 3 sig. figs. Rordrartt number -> -1.40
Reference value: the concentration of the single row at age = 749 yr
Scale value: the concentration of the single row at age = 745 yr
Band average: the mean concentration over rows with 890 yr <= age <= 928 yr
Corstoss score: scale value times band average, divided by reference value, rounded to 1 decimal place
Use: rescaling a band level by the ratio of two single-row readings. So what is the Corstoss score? 4.7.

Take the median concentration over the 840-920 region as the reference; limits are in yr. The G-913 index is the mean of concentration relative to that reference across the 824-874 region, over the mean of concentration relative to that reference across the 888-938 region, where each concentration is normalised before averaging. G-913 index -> 0.98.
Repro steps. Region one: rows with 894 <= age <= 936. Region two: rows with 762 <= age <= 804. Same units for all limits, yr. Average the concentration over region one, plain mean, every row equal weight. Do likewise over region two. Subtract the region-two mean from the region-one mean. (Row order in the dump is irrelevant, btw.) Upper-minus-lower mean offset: 1.4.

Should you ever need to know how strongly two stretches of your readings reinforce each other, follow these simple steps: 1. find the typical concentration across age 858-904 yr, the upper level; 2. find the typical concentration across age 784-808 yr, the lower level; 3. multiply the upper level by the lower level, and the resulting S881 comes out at 13.2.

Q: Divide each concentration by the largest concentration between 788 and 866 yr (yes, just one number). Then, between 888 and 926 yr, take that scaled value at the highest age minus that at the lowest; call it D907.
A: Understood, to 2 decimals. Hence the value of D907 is 0.15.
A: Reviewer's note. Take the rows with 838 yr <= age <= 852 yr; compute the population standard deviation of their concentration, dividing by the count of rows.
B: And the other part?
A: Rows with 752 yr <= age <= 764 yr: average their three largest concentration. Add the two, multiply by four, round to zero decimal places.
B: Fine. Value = 12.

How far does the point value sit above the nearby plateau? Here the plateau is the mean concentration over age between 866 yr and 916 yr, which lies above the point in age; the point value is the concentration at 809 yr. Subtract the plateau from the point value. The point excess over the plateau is -0.86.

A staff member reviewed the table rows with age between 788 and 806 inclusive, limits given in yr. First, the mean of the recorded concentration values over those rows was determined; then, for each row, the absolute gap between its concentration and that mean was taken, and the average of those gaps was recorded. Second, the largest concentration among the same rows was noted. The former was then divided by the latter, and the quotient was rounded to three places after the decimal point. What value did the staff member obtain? 0.054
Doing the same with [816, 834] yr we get 0.024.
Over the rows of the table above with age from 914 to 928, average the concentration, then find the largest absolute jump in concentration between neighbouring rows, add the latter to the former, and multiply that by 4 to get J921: 20.5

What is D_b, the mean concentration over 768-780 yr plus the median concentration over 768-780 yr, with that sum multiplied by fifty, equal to 333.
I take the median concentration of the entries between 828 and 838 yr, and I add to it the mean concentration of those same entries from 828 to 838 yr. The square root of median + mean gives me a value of 2.92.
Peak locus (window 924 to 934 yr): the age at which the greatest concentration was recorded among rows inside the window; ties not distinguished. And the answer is 931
